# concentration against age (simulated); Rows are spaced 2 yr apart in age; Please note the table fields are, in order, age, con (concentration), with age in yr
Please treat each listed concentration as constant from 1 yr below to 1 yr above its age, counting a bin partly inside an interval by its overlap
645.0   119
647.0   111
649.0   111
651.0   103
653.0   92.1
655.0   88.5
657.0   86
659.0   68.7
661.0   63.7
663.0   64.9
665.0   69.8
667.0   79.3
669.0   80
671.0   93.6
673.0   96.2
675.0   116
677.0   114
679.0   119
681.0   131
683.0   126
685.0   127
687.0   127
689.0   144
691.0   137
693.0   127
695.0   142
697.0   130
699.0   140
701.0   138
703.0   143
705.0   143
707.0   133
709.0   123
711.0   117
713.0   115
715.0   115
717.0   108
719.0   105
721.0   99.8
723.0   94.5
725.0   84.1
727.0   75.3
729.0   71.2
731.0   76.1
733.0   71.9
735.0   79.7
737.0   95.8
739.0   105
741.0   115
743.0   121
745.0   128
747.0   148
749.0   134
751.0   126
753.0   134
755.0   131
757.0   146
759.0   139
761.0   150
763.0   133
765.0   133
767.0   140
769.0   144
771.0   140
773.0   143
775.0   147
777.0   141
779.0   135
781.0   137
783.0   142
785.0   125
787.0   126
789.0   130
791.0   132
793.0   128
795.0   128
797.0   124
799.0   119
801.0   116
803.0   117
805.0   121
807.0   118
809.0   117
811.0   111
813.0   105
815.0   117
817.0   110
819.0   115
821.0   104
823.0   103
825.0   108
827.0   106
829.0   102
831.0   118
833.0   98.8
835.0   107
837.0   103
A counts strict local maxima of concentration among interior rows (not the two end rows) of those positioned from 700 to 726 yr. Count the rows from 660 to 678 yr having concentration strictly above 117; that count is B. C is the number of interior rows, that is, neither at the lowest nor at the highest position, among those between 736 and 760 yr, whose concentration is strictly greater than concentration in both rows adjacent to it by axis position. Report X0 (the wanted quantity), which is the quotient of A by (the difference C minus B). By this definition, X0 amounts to 0.0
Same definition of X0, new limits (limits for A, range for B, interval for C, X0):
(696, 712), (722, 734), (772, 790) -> 0.5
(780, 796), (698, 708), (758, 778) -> -1.0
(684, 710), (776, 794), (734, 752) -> -0.4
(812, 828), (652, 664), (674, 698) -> 1.0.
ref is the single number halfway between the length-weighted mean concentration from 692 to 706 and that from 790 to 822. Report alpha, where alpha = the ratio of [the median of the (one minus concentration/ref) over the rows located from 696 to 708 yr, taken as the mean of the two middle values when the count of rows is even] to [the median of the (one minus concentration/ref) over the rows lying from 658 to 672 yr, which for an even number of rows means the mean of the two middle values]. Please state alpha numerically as -0.2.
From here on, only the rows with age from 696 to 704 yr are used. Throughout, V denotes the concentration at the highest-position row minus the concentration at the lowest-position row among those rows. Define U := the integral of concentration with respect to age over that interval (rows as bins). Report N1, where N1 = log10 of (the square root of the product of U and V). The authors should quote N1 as 2.08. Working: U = 1102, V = 13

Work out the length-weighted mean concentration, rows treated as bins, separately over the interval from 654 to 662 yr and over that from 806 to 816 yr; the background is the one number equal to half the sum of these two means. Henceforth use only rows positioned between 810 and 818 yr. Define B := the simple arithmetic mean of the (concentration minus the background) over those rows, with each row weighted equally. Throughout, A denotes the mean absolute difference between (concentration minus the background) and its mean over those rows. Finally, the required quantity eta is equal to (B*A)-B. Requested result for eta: 35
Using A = 3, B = 16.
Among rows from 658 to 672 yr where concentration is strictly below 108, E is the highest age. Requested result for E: 671.0 yr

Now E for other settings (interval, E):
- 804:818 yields 813.0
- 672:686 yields 673.0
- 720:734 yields 733.0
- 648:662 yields 661.0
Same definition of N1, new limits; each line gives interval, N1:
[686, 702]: 2.19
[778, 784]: 1.88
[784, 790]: 1.79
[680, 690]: 2.12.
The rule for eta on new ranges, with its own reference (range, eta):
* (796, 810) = 27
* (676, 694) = 171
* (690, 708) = 153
